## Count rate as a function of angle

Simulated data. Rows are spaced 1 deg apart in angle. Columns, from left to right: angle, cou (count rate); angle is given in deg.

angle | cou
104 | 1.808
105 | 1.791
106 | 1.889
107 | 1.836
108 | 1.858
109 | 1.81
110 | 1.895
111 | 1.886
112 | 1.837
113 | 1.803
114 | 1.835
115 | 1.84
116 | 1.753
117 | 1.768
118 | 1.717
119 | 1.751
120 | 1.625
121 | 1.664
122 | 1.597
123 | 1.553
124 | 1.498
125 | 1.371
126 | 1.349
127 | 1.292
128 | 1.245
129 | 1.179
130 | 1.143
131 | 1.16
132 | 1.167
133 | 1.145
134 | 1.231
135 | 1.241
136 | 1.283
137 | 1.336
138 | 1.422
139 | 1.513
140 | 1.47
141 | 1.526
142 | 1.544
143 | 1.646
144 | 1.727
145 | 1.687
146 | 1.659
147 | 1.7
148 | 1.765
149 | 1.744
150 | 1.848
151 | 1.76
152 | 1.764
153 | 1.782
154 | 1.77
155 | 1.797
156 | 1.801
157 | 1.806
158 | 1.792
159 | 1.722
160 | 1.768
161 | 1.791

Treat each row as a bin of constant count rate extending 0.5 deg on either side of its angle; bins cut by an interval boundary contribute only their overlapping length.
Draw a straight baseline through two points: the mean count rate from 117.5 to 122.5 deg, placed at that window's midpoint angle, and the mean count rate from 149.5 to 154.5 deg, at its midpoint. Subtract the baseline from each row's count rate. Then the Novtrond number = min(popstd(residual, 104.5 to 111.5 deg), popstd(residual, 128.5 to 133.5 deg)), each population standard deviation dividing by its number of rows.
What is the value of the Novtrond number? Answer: 0.02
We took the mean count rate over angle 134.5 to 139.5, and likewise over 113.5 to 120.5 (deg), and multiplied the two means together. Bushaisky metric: 2.4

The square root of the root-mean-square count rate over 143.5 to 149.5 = 1.31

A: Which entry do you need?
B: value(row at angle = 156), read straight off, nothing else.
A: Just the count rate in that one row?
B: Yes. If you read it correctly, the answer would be 1.801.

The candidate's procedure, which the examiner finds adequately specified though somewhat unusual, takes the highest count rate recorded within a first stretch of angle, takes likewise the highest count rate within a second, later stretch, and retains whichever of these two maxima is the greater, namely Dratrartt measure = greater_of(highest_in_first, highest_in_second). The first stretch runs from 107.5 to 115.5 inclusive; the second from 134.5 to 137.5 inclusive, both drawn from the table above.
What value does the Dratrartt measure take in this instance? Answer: 1.895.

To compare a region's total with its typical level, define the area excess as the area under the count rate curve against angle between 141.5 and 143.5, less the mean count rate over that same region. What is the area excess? 2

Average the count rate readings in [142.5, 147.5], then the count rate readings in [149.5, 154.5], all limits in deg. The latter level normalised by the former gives 1.1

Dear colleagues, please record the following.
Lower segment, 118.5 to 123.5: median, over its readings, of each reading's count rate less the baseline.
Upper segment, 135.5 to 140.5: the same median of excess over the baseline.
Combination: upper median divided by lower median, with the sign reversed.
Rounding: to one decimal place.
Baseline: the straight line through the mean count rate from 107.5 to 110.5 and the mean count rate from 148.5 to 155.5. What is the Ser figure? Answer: -1.8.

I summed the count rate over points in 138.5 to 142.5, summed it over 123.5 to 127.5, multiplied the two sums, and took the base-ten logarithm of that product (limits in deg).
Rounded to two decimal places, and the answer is 1.52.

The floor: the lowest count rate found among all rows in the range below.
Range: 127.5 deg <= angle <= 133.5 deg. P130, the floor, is 1.143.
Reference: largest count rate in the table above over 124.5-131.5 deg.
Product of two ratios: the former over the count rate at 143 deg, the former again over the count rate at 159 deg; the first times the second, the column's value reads 0.66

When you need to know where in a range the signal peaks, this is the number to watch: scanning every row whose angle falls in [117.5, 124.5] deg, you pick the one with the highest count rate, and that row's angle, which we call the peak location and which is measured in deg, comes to 119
